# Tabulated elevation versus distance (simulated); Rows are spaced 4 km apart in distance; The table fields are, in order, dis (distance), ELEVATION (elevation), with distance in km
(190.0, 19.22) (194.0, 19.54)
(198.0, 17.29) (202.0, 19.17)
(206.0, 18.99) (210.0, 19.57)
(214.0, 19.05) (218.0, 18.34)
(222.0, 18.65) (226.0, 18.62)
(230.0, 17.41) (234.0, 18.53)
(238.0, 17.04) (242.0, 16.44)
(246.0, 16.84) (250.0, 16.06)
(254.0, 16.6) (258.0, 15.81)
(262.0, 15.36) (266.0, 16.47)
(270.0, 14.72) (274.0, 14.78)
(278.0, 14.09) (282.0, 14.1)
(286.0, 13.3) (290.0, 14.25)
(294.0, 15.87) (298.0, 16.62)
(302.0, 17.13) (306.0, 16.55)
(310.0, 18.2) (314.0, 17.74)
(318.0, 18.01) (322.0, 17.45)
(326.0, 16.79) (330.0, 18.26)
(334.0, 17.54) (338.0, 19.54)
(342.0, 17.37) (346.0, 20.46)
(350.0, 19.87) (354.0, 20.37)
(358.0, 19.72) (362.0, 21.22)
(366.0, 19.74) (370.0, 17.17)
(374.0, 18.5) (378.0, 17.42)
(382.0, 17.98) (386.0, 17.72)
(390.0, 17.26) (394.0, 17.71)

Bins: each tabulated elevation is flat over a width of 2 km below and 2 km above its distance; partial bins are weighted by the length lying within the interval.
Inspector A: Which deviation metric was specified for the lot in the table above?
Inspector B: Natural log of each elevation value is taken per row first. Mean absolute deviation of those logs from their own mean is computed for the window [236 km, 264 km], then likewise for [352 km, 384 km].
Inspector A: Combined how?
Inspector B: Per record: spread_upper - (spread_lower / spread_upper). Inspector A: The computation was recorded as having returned -0.4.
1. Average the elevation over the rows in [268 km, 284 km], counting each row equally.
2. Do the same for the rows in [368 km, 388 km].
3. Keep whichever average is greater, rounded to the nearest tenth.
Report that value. 17.8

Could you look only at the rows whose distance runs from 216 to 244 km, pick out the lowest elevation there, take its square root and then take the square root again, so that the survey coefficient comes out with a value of 2.01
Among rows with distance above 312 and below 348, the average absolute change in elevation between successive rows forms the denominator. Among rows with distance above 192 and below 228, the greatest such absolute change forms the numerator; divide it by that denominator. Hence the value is 1.65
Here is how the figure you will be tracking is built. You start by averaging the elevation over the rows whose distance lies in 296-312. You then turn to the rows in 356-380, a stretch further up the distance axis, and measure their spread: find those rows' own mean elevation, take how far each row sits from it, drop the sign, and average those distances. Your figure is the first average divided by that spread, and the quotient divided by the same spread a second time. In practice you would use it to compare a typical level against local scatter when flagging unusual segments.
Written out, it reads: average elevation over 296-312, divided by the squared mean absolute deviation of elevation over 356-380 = 11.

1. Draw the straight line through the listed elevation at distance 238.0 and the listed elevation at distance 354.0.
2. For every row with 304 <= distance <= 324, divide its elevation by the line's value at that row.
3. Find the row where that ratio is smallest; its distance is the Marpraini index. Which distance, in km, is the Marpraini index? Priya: 306.0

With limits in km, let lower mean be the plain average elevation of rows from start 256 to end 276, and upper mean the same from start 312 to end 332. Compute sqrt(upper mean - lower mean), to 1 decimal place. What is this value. 1.5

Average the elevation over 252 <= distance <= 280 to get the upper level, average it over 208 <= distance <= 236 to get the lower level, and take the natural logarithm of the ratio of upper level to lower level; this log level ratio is -0.19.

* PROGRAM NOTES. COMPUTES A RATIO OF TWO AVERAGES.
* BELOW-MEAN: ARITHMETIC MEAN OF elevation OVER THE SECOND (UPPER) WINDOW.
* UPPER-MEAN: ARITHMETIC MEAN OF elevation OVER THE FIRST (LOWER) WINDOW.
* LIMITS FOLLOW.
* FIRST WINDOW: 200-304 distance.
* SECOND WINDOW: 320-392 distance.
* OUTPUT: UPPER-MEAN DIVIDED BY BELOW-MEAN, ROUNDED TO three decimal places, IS 0.898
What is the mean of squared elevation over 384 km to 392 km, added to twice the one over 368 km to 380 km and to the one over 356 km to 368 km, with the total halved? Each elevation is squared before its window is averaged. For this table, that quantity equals 671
